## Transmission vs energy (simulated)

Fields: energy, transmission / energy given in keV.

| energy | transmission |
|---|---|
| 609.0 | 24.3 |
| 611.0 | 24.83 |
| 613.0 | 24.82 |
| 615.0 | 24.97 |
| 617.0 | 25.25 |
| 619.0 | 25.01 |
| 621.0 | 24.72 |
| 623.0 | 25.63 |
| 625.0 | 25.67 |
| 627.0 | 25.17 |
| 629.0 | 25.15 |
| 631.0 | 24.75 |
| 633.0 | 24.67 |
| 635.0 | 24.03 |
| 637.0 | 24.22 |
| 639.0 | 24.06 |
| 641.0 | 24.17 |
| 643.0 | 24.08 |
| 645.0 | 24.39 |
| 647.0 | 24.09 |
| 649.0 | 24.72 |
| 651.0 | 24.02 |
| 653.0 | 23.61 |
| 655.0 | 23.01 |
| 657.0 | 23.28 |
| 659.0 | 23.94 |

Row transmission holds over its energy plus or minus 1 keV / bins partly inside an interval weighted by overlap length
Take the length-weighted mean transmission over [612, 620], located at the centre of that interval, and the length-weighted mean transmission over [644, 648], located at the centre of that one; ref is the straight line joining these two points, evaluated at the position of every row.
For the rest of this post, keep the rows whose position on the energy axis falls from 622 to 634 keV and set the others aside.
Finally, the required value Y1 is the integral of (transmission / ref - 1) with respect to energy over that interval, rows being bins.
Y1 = 0.23 keV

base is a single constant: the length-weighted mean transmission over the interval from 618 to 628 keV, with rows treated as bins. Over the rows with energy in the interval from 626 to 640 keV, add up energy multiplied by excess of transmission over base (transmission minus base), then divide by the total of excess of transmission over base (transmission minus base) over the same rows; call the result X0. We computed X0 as 635.6 keV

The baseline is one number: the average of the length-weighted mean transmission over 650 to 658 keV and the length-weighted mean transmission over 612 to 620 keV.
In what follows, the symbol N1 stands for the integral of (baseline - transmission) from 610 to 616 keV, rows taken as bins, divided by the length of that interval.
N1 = -0.63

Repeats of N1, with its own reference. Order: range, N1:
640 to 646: 0.03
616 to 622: -0.75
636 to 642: 0.10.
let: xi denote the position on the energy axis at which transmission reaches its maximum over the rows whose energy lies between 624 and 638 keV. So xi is 625.0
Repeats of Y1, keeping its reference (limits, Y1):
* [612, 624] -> 0.05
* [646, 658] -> -0.15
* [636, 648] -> -0.09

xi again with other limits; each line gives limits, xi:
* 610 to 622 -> 617.0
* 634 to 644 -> 637.0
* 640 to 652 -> 649.0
